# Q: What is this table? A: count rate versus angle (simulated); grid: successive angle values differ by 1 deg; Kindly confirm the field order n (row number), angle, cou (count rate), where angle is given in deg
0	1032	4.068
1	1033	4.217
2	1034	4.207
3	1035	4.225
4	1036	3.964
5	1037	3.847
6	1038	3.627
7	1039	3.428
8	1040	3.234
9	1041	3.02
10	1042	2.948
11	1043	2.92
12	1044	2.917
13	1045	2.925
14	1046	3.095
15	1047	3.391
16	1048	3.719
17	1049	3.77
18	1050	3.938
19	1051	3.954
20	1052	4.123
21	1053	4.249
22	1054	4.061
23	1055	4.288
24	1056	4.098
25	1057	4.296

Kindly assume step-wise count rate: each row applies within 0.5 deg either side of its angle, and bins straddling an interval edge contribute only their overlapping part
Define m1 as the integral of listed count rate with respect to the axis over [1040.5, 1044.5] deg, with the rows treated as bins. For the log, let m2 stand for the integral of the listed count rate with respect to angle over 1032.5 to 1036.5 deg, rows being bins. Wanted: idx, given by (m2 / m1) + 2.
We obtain 3.41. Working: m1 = 11.8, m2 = 17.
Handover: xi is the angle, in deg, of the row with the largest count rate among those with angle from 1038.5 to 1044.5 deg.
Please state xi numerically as 1039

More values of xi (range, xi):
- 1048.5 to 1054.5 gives 1053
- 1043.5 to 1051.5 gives 1051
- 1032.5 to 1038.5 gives 1035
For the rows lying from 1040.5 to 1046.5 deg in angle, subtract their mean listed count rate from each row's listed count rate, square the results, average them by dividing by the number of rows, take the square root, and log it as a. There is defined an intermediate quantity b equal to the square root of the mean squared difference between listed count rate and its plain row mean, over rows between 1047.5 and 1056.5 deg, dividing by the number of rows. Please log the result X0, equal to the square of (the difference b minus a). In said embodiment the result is 0.014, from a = 0.07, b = 0.18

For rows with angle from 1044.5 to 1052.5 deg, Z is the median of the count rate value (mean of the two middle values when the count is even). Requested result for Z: 3.7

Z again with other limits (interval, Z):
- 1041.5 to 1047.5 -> 2.9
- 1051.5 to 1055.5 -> 4.2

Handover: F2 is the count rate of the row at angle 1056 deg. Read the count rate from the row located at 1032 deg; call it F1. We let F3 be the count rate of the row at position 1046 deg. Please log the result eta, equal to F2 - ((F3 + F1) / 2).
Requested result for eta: 0.5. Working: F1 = 4.068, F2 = 4.098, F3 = 3.095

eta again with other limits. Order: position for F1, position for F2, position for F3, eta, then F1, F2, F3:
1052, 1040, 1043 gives -0.3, 4.123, 3.234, 2.92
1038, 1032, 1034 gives 0.2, 3.627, 4.068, 4.207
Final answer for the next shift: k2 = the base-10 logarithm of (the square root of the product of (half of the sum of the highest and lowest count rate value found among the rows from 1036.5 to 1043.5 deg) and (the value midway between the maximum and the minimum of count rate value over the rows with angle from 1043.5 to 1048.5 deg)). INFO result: 0.53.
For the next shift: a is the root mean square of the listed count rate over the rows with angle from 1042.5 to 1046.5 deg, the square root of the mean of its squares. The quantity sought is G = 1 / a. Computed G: 0.34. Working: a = 2.97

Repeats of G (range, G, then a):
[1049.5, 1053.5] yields 0.25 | 4.07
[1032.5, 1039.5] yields 0.25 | 3.94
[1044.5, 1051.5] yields 0.28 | 3.56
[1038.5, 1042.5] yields 0.32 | 3.16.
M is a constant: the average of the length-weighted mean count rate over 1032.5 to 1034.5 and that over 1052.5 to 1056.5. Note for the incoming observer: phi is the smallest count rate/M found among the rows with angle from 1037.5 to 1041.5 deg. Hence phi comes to 0.72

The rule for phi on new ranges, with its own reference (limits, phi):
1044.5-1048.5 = 0.70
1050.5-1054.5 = 0.94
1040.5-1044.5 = 0.70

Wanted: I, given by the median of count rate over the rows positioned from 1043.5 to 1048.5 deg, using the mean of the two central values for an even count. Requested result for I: 3.1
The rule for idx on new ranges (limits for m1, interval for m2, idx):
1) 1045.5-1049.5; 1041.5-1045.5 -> 2.84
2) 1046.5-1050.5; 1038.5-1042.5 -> 2.85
